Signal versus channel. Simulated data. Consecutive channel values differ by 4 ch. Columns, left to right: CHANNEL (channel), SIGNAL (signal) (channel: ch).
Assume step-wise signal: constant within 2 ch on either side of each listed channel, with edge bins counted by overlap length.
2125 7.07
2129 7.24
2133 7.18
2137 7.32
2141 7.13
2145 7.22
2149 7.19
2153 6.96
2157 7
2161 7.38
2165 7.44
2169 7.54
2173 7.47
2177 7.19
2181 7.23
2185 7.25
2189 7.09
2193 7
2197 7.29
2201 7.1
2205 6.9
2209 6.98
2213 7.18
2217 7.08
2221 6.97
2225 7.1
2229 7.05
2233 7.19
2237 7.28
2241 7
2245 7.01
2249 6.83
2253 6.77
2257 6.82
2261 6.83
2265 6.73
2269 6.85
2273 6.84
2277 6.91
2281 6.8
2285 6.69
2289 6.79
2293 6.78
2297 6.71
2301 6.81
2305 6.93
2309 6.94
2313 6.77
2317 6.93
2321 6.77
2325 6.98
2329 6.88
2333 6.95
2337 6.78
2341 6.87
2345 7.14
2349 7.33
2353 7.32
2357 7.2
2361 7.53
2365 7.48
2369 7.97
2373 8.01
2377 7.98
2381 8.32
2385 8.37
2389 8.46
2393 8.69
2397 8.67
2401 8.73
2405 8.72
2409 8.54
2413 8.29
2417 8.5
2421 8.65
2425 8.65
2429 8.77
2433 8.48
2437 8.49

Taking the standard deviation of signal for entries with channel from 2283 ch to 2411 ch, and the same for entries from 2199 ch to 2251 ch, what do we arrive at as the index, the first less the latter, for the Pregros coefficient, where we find 0.61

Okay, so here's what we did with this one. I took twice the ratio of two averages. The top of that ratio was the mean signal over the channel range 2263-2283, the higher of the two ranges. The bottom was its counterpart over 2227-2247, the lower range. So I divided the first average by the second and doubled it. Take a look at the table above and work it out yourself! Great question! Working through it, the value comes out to 1.92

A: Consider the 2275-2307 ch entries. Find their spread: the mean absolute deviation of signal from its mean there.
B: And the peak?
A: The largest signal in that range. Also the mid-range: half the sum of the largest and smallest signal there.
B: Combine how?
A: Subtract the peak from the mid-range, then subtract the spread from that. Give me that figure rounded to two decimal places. -0.18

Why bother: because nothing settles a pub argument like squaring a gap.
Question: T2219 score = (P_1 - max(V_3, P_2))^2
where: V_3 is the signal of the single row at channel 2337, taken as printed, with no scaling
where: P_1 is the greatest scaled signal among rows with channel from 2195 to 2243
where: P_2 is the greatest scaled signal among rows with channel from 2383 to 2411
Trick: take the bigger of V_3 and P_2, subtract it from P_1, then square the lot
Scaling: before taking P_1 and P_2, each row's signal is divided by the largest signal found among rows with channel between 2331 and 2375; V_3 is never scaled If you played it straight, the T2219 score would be 34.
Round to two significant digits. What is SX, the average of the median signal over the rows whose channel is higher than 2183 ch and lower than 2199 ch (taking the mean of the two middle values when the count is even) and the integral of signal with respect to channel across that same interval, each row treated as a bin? 61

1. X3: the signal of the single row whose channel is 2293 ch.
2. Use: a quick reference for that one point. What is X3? 6.78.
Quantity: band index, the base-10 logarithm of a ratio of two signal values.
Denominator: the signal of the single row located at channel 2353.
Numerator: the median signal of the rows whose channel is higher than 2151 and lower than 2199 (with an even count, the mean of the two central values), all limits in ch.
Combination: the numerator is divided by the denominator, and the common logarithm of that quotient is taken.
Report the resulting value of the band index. 0.00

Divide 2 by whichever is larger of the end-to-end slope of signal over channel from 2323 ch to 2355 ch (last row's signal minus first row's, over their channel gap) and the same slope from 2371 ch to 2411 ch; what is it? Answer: 136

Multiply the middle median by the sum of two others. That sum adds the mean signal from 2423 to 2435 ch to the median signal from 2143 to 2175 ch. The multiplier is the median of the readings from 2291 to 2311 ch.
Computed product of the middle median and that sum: 109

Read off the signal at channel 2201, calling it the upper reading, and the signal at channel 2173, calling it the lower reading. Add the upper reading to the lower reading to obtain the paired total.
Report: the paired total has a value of 14.6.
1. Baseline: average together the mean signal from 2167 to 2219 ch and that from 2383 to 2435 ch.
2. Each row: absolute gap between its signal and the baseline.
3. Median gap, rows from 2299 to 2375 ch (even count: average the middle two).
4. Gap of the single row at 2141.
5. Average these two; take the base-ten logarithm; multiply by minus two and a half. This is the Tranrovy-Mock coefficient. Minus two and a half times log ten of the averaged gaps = 0.19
